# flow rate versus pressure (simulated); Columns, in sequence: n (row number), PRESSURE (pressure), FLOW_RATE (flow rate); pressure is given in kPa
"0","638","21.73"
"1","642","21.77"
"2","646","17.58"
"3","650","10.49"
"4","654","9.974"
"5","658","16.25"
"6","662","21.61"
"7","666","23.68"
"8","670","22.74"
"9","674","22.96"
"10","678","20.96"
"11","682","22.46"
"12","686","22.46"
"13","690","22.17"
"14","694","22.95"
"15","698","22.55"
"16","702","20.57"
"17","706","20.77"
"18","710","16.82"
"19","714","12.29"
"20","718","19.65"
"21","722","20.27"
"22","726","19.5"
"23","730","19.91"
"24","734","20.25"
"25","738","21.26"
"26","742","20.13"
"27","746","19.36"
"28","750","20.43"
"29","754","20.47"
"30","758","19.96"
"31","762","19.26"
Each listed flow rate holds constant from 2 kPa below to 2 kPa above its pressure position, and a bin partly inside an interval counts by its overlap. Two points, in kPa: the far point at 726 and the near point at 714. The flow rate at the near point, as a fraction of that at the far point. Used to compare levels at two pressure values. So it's 0.63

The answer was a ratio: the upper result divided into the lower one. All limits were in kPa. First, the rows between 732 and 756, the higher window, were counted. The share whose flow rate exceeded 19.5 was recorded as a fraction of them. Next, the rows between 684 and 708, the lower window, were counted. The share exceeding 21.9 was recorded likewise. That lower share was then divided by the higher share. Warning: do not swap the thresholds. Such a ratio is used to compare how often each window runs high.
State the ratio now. 0.8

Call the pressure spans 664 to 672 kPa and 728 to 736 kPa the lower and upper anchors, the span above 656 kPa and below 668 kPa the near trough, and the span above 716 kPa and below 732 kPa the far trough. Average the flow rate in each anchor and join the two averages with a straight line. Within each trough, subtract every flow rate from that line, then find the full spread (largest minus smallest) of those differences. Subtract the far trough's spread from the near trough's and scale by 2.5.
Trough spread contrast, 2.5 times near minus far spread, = 17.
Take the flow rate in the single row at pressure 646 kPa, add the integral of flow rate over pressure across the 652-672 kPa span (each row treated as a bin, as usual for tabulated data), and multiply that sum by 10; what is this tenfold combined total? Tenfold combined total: 3946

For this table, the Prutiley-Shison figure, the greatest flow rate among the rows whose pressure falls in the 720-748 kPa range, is 21.26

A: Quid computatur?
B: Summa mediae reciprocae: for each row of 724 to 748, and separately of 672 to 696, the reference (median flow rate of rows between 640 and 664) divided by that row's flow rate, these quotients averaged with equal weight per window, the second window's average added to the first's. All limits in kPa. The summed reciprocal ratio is 1.60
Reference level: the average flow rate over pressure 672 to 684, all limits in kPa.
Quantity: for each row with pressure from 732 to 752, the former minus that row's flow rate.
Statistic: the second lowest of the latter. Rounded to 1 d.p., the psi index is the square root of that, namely 1.3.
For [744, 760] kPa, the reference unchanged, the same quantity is 1.3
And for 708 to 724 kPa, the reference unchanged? 1.6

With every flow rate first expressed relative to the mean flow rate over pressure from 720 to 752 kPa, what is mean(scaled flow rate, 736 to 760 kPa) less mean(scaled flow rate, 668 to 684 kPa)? -0.10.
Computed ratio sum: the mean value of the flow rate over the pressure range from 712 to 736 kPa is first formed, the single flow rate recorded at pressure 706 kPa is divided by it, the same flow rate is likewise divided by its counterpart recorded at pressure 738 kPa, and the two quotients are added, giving 2.09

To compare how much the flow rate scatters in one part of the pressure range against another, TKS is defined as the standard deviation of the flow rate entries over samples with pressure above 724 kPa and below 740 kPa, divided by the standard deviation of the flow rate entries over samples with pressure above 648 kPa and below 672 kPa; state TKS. 0.1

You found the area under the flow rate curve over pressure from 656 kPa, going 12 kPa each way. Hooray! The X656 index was 398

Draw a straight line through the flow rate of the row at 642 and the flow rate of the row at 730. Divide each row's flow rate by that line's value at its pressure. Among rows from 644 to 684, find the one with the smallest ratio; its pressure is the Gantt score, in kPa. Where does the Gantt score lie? 654 kPa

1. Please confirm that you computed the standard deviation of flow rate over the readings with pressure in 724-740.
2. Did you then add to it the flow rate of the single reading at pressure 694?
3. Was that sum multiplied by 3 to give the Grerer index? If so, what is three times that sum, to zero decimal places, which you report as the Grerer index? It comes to 71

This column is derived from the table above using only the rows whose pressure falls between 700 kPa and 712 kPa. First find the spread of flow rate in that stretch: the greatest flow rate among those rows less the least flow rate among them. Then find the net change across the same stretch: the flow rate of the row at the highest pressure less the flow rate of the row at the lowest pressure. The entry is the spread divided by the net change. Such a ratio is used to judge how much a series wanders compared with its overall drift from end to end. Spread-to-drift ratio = -1.1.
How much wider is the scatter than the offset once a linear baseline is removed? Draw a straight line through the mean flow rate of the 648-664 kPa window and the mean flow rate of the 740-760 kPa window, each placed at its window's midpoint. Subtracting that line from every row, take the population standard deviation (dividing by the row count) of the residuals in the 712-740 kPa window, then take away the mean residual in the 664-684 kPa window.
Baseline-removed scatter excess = -4.4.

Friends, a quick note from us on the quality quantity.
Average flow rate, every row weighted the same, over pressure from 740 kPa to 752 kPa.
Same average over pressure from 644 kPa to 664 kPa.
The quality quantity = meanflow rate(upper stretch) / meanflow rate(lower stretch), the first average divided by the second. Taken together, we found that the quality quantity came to 1.32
